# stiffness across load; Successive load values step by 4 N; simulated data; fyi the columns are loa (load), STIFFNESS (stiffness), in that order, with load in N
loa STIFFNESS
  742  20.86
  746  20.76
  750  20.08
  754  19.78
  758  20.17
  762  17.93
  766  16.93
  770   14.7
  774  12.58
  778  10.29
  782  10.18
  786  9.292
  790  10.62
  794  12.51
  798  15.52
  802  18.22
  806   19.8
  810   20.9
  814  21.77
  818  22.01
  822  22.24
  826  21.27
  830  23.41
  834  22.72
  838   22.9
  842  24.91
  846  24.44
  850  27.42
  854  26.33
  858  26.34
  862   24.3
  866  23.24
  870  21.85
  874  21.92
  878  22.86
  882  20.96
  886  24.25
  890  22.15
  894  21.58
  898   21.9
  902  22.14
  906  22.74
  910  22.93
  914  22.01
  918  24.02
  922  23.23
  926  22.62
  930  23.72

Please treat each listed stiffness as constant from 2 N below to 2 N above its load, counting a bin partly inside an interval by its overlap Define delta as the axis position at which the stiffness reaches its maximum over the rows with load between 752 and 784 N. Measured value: 758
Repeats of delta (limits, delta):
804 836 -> 830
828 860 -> 850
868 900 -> 886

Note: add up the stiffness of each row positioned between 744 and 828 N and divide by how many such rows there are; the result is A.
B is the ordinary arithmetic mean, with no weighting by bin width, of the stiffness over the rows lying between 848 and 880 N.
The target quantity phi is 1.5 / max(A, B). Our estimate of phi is 0.0618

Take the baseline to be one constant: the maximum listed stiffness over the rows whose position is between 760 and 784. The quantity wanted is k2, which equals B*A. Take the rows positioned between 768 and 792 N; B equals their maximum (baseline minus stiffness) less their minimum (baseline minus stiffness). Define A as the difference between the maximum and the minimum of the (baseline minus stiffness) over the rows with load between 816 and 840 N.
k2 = 12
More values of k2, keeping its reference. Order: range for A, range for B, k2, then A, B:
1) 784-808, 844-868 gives 44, 10.5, 4.2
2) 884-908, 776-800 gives 17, 2.7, 6.2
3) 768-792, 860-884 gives 18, 5.4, 3.3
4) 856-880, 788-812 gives 46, 4.5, 10.3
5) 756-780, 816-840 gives 21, 9.9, 2.1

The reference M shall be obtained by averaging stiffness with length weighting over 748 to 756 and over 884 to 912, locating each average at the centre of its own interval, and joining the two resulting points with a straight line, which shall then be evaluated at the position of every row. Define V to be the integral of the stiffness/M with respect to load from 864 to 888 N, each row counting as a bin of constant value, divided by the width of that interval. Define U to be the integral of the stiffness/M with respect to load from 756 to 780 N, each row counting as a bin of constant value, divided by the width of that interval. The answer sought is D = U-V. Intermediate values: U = 0.76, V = 1.02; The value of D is -0.25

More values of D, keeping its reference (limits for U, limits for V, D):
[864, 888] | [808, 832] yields -0.02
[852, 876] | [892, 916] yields 0.11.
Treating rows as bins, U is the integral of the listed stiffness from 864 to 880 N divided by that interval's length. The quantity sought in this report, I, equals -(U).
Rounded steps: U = 22.5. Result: -22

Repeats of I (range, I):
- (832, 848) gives -24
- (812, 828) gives -22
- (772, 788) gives -11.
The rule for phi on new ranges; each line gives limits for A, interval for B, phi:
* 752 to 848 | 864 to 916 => 0.0671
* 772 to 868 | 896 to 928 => 0.0661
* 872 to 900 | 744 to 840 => 0.0675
